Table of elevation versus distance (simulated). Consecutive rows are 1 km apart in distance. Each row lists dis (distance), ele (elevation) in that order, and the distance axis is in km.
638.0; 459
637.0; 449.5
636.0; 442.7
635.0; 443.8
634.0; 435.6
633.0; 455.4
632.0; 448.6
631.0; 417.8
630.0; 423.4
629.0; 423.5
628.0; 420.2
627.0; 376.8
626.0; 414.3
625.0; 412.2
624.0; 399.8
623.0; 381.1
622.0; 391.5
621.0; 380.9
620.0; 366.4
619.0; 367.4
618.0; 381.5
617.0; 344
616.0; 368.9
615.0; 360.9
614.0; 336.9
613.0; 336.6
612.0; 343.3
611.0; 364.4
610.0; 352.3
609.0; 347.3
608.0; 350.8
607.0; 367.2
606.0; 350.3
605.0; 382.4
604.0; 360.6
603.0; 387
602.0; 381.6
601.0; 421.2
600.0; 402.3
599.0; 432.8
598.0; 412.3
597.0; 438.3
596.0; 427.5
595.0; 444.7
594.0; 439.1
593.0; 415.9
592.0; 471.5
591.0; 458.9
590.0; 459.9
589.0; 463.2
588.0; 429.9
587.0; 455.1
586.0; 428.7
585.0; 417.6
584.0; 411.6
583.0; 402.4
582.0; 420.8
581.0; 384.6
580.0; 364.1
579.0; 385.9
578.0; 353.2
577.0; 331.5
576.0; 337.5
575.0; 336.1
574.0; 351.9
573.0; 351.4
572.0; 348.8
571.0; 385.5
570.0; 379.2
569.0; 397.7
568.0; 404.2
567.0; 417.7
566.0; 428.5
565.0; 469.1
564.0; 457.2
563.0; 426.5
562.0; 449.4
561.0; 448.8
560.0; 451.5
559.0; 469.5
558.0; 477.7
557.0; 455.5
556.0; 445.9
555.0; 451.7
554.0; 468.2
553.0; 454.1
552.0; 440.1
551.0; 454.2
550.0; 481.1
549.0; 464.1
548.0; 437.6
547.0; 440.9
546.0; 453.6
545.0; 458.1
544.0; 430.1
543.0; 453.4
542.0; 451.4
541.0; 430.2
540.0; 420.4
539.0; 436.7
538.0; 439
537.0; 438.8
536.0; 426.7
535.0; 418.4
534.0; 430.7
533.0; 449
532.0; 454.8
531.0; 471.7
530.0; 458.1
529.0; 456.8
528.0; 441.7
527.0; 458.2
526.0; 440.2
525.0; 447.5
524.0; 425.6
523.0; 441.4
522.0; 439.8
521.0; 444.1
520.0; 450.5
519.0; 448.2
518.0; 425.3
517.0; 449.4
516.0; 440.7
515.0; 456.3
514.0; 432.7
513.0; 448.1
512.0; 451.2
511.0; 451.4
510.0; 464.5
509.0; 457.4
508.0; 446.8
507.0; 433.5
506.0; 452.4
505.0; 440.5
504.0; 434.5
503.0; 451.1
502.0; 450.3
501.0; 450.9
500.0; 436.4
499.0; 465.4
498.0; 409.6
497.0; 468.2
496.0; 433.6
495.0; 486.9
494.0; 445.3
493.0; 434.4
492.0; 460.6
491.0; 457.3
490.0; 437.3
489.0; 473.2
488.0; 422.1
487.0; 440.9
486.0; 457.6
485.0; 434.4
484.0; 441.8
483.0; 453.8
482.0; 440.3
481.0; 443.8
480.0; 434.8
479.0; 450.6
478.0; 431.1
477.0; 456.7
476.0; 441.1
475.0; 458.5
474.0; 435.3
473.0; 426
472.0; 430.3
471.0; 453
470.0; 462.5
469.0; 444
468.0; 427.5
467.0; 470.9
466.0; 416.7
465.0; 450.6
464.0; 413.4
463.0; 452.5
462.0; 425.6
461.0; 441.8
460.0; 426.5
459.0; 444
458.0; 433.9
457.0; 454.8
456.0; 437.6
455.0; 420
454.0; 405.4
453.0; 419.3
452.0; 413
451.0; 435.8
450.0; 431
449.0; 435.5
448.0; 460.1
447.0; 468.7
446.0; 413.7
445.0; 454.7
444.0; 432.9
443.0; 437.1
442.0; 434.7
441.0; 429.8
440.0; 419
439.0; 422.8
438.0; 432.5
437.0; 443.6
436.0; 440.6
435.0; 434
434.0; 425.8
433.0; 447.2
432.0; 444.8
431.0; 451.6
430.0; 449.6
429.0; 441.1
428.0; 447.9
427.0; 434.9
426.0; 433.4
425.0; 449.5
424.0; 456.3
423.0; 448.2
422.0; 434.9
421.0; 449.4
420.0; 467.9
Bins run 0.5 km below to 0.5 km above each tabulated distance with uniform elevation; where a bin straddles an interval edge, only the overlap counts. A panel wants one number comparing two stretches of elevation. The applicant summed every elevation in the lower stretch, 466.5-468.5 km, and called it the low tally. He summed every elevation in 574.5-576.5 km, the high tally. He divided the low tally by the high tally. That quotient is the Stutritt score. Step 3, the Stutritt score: 1.33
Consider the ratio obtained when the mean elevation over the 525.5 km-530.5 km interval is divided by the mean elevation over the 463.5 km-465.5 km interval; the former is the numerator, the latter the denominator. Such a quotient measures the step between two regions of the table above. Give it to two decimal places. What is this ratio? 1.04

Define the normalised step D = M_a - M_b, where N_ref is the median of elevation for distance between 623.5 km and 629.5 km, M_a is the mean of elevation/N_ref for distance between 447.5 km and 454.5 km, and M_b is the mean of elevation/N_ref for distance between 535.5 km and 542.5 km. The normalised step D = -0.015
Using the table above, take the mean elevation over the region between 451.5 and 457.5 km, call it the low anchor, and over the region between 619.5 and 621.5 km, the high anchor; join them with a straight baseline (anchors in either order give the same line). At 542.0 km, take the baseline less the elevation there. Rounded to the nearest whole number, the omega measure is -53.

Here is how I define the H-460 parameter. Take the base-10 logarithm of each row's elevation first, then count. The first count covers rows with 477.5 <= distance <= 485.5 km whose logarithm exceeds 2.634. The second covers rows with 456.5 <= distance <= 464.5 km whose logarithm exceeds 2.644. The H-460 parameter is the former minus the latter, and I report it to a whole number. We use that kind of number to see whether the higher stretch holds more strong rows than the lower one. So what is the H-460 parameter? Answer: 4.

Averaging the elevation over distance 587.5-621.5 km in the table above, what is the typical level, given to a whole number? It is 393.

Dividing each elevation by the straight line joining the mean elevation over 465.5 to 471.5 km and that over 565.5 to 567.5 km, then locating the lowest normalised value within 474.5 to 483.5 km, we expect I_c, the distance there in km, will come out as 478.0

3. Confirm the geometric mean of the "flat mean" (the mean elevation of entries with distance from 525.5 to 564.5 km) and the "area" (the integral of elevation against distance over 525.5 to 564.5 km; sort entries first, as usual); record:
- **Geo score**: 2801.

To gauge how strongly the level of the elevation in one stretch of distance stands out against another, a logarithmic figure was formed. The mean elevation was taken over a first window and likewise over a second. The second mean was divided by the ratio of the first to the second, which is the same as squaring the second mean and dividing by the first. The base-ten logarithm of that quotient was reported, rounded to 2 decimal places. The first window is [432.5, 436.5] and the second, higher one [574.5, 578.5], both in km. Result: 2.42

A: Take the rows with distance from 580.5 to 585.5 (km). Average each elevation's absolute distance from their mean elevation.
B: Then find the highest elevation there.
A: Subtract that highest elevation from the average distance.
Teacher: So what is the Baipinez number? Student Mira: -410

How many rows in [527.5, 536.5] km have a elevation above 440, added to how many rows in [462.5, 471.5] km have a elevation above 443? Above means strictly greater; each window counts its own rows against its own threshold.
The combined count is 12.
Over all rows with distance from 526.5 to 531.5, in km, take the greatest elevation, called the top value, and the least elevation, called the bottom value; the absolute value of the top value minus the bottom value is 30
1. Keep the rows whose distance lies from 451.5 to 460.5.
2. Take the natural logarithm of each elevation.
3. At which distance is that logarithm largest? 457.0 km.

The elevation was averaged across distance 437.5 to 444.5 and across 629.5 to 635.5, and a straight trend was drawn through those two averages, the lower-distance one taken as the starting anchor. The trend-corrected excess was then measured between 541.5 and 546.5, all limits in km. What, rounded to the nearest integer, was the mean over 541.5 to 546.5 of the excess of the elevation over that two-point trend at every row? 15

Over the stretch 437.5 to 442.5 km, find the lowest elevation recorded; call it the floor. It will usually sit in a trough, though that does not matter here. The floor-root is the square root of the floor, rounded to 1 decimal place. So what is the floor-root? 20.5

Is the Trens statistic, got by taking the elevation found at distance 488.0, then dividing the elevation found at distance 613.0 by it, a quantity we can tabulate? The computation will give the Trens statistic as 0.80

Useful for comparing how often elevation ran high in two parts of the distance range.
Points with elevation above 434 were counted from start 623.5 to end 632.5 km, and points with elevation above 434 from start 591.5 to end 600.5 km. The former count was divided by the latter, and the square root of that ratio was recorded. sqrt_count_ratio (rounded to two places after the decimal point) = 0.50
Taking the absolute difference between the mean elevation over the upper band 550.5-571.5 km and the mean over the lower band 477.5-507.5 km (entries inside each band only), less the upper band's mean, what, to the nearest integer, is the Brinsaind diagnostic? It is -434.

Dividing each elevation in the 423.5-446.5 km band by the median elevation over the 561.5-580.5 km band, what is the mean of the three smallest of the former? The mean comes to 1.09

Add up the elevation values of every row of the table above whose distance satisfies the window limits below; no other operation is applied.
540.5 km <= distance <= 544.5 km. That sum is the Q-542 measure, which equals 1765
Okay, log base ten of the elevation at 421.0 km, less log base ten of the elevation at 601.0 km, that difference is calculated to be 0.028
